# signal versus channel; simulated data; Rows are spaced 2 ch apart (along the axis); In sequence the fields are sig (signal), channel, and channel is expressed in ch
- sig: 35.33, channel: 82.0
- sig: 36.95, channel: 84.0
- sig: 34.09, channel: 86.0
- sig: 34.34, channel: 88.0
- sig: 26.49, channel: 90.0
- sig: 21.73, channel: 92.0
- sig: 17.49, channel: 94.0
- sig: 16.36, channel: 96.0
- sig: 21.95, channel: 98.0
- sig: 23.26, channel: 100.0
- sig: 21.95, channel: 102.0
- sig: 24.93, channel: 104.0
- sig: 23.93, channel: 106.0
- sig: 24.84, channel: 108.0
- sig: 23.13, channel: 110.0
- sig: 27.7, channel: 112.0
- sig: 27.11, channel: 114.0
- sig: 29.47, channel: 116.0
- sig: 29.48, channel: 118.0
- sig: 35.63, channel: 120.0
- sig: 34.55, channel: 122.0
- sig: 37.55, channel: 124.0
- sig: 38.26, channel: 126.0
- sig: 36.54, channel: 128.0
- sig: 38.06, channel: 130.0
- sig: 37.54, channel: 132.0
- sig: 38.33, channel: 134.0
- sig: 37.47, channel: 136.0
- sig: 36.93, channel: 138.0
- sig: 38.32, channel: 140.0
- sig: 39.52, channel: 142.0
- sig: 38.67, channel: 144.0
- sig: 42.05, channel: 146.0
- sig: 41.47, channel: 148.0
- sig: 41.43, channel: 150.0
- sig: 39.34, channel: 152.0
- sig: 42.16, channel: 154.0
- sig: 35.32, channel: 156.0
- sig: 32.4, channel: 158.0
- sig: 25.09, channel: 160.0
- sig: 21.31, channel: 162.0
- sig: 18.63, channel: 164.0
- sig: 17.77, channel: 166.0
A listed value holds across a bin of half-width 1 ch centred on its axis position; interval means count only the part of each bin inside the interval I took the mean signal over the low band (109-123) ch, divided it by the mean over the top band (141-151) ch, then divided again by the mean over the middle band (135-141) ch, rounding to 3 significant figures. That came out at 0.0194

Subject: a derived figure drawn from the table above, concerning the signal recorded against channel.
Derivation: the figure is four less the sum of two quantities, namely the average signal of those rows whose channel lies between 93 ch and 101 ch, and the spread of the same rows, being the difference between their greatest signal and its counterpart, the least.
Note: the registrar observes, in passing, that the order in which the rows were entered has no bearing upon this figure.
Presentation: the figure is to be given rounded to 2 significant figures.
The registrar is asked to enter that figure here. -23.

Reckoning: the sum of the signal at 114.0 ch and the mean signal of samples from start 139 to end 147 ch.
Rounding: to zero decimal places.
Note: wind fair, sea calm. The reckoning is 67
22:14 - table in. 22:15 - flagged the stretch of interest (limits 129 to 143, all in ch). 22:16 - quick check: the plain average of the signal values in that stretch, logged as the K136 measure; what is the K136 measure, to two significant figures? 38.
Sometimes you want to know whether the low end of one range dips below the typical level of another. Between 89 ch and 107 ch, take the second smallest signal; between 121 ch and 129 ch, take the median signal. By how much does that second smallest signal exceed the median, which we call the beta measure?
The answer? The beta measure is -20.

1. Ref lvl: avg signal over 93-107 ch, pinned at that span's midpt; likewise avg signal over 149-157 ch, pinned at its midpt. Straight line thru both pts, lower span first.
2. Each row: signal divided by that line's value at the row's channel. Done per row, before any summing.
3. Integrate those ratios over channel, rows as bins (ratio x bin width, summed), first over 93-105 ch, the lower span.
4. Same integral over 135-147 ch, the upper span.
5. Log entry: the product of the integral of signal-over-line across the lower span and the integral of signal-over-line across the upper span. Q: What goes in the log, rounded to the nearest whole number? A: 156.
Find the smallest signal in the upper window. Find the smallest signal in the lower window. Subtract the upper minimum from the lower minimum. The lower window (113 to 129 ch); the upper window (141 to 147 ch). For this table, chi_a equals -11.6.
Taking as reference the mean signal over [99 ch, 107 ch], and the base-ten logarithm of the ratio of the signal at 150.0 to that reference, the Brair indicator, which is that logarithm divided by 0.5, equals 0.49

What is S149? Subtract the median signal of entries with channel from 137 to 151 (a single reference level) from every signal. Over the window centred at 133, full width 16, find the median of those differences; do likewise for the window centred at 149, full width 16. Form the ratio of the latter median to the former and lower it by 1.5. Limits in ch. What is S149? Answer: -2.06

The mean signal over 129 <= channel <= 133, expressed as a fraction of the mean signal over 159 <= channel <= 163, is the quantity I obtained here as 1.6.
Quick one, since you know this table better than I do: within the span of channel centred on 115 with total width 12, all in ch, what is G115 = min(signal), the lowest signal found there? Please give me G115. 23.13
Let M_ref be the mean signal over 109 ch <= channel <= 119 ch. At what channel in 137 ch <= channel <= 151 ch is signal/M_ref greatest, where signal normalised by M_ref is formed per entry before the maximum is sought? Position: 146.0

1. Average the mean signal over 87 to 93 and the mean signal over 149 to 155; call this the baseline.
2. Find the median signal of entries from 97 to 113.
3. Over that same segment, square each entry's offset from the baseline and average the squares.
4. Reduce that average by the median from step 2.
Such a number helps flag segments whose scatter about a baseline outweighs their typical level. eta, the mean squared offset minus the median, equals 85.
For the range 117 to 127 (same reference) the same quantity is -25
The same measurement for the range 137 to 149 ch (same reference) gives -8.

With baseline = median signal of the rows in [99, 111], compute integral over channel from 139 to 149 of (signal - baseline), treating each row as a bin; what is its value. 164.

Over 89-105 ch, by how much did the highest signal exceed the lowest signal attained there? 10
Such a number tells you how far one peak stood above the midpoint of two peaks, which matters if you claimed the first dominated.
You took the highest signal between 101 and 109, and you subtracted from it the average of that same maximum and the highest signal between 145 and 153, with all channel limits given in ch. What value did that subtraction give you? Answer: -8.6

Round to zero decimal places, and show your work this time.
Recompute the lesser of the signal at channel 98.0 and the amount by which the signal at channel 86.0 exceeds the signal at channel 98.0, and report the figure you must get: 12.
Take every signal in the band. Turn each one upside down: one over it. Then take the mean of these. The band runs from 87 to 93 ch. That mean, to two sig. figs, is 0.038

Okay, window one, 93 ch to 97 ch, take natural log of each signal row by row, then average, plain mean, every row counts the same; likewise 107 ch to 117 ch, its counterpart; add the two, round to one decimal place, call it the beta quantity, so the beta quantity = 6.1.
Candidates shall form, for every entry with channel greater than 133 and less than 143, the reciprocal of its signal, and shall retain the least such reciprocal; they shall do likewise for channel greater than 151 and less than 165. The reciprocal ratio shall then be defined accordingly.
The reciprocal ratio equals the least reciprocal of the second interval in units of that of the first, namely 0.94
